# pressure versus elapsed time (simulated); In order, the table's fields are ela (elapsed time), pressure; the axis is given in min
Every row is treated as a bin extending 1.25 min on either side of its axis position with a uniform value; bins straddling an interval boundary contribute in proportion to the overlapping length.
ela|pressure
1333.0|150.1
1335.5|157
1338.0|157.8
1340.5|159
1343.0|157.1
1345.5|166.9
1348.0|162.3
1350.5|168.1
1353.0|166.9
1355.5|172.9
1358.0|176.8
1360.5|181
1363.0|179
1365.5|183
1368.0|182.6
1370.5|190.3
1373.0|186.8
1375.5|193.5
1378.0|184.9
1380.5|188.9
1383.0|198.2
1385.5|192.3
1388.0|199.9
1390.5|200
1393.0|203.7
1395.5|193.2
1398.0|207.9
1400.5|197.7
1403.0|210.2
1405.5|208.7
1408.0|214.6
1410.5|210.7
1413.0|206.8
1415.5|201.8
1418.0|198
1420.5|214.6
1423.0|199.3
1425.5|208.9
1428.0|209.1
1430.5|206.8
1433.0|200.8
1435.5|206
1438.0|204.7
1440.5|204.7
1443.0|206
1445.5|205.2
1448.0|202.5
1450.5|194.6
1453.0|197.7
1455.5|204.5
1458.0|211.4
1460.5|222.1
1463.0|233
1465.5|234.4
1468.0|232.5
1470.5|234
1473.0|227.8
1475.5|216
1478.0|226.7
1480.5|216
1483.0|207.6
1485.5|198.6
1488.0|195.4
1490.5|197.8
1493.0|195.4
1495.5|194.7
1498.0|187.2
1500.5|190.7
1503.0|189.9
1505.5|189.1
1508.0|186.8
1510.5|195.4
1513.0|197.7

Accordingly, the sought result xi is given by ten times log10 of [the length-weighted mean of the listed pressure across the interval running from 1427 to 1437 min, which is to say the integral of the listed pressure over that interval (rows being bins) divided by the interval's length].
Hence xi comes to 23.1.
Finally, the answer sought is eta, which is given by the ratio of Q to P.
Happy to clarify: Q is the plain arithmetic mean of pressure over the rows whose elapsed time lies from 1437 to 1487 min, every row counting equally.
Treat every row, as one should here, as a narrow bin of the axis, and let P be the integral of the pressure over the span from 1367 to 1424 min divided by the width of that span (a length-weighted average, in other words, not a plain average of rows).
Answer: 1.07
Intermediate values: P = 199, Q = 214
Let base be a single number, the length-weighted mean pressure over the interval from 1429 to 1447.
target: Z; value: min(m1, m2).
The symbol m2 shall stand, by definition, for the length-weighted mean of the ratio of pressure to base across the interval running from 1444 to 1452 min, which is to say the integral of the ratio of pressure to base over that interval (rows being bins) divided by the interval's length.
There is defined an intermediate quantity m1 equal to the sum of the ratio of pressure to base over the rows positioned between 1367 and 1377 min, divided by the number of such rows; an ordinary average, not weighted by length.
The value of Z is 0.92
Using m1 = 0.92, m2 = 0.98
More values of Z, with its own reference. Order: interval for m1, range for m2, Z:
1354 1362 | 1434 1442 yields 0.86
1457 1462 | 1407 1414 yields 1.03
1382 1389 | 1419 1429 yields 0.96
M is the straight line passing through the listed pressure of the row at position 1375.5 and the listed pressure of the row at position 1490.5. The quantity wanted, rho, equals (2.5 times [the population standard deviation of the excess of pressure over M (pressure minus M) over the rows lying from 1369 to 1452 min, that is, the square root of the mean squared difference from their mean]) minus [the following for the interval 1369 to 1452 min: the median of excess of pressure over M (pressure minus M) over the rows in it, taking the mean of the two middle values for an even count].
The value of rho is 11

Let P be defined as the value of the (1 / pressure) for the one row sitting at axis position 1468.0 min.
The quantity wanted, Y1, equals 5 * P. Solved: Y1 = 0.0215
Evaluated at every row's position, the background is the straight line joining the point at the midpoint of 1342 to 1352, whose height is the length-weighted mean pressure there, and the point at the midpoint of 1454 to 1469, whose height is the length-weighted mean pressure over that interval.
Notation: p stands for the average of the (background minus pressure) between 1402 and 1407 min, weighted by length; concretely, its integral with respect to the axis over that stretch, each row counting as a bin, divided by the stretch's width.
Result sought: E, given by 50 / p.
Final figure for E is -3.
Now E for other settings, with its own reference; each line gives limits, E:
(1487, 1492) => 1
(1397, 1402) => -4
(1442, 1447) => 6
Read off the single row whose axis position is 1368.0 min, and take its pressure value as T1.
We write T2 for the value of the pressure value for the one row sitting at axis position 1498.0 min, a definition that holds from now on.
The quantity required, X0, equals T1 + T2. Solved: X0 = 370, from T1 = 182.6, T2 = 187.2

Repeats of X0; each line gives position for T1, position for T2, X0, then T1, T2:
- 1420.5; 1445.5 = 420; 214.6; 205.2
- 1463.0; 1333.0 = 383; 233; 150.1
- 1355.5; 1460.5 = 395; 172.9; 222.1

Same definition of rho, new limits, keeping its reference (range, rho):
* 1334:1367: 47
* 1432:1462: 7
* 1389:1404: 7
